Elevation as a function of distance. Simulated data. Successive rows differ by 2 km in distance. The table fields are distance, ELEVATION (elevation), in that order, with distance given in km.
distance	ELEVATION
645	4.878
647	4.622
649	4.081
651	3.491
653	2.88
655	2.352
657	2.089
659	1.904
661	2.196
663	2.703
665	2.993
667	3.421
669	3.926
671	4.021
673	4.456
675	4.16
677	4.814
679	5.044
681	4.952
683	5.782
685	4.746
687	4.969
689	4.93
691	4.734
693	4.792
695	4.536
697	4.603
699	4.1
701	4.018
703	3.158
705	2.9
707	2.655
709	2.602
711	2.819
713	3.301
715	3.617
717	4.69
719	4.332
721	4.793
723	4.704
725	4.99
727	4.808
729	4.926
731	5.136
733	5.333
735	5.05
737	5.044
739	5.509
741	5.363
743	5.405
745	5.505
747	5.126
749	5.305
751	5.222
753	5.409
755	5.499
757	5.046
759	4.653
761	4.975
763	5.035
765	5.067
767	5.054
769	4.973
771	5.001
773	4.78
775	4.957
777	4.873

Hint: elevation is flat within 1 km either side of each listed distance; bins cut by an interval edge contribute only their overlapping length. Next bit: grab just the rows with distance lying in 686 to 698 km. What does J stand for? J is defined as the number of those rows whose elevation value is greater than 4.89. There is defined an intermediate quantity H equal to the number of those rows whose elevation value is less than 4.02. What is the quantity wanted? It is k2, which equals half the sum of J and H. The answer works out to 1.0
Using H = 0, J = 2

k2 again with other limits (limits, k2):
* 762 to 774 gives 2.5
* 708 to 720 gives 2.0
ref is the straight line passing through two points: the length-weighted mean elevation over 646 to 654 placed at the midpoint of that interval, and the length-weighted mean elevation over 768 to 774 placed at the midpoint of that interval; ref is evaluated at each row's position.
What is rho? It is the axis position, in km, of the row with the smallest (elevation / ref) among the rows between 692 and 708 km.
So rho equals 707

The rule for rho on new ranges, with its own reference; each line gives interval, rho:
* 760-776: 773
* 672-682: 675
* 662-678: 663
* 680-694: 691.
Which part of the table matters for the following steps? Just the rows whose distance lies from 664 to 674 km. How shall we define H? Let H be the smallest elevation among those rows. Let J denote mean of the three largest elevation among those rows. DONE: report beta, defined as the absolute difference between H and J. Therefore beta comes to 1.1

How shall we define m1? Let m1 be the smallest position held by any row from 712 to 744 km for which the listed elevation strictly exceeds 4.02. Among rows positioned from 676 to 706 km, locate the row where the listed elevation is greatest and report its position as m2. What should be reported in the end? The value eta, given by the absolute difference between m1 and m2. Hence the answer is 34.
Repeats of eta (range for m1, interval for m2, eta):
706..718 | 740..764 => 28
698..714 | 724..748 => 40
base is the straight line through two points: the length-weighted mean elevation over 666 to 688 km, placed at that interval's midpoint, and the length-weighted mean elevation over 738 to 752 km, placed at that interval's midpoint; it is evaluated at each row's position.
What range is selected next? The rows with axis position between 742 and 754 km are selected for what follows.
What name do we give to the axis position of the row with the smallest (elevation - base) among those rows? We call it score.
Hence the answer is 747 km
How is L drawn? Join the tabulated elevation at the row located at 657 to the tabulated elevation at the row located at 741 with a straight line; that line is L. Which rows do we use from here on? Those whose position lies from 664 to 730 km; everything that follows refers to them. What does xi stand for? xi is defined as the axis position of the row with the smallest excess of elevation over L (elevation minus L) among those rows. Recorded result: 709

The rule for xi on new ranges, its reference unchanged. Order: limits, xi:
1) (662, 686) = 663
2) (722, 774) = 773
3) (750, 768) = 759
